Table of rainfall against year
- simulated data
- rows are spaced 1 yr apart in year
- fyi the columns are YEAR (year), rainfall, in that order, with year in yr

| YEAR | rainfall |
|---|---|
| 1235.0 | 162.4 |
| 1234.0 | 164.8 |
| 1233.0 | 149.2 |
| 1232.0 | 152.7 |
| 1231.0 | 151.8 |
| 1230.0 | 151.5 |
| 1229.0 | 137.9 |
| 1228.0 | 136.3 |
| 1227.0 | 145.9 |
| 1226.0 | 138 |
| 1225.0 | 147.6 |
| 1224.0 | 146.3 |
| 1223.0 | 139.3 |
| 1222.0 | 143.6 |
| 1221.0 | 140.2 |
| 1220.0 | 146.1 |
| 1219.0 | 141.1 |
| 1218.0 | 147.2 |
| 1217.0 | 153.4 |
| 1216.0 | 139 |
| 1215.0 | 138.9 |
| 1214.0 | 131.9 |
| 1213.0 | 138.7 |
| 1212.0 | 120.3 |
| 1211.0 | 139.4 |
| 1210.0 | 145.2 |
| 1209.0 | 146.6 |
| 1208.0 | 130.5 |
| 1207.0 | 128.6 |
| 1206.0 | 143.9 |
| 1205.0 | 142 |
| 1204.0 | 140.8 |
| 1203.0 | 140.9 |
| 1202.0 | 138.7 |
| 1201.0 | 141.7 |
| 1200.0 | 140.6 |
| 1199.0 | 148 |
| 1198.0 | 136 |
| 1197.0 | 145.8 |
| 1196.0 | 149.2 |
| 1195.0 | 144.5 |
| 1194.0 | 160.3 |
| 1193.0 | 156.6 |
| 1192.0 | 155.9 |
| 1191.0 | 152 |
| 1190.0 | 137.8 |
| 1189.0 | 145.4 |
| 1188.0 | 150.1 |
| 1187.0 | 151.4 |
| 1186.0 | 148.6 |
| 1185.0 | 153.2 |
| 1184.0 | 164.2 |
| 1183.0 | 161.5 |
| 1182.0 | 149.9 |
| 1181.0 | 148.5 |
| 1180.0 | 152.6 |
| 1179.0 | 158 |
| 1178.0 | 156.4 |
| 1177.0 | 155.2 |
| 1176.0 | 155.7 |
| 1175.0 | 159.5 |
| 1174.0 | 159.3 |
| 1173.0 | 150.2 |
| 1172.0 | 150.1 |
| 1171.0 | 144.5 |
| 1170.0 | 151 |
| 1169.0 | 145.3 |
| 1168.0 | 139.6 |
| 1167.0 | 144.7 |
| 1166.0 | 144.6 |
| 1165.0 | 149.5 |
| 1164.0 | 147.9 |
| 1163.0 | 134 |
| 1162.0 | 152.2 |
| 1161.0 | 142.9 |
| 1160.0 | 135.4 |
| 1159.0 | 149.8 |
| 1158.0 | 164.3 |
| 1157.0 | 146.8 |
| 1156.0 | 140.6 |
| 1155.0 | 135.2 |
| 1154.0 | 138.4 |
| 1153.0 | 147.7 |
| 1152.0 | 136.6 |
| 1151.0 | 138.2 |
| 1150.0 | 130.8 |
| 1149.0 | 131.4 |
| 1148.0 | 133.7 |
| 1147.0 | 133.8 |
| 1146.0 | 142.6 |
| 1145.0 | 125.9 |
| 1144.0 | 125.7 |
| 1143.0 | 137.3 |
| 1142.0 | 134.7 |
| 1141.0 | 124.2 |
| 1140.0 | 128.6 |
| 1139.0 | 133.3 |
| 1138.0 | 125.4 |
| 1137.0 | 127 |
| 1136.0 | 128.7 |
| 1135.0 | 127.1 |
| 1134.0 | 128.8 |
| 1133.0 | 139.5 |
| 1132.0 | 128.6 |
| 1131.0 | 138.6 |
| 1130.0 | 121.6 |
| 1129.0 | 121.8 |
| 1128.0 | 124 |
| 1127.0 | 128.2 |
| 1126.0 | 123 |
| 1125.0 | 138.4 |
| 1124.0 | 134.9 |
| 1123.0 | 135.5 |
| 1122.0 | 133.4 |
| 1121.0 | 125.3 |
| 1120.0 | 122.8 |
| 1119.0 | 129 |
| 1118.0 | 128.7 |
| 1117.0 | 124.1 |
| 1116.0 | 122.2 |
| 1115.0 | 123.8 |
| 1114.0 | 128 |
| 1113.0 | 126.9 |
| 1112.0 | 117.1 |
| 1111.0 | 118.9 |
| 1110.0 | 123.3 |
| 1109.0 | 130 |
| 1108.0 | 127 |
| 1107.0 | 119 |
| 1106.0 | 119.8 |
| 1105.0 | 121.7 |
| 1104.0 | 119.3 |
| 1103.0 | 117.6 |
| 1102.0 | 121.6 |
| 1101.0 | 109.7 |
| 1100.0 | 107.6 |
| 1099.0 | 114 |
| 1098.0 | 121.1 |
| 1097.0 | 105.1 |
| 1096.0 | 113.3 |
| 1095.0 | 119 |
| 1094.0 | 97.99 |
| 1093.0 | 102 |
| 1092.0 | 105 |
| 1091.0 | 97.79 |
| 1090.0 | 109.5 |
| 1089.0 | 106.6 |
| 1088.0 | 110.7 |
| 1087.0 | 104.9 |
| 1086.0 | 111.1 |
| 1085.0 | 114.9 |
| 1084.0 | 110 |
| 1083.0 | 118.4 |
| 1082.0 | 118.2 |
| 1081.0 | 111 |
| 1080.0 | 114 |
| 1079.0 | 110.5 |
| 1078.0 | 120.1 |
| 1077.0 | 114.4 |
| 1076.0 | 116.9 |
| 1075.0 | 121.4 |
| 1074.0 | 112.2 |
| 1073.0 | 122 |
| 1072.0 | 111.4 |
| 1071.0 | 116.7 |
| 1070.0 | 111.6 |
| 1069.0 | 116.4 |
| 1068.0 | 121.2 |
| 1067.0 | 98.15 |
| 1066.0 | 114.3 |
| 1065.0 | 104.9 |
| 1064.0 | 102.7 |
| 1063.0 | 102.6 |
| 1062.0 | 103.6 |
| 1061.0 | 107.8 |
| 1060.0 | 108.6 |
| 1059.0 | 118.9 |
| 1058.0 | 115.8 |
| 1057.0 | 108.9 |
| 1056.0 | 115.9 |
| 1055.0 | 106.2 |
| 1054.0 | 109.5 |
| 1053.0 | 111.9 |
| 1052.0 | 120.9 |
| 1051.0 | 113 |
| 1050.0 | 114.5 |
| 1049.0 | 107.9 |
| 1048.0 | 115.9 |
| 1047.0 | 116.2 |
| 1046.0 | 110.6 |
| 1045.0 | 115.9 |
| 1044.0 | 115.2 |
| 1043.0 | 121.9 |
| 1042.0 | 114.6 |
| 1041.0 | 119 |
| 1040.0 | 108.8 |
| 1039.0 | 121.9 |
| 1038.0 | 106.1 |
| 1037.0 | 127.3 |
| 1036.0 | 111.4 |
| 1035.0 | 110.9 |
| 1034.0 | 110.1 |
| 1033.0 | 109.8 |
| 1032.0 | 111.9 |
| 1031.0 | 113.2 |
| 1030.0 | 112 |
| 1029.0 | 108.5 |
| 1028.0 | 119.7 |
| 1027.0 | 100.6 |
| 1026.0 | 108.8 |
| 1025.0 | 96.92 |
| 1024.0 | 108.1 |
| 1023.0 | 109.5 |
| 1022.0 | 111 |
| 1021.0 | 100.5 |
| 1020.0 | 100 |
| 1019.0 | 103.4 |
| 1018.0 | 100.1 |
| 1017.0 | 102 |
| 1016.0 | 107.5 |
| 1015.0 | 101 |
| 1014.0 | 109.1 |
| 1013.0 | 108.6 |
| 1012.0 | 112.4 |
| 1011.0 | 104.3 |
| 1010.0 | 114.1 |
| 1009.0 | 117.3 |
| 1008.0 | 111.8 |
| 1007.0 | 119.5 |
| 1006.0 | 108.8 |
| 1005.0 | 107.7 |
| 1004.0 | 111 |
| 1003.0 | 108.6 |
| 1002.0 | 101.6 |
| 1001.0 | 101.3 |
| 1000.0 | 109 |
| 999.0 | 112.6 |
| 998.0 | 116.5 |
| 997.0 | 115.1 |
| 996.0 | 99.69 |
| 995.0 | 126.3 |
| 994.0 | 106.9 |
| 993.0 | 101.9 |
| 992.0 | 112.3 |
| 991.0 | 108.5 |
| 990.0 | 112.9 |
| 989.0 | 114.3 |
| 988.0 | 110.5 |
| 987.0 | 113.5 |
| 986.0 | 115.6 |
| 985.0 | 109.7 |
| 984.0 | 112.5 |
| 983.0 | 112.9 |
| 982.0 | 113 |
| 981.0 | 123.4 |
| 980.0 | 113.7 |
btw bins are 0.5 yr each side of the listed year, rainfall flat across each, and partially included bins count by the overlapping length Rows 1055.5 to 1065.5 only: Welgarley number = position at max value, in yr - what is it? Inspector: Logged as 1059.0 yr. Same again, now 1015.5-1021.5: 1016.0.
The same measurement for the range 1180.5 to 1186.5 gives 1184.0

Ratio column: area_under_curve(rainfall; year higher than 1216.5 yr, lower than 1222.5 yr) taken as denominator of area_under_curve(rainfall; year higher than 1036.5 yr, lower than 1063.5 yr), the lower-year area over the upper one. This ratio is 3.5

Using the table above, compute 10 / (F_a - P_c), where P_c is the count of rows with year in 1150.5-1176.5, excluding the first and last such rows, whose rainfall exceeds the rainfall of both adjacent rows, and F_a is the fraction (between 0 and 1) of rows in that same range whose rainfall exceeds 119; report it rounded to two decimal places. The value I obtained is -1.67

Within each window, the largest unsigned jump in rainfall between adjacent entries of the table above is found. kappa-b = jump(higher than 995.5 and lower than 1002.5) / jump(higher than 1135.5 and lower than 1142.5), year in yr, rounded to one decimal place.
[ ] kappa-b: 1.5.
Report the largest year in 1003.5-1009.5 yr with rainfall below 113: 1008.0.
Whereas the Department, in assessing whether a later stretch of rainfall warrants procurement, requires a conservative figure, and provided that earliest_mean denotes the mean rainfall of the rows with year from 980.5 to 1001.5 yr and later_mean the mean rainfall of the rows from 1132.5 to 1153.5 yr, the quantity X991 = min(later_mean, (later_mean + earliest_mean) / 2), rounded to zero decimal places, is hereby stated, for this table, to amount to 122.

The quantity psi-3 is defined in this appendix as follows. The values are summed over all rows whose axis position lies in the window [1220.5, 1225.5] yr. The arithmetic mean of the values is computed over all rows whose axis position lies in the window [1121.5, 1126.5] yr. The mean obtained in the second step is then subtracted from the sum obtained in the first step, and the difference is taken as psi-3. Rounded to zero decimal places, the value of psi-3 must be 584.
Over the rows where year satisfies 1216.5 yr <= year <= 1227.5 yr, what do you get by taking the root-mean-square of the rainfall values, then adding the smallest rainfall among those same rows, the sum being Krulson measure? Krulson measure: 282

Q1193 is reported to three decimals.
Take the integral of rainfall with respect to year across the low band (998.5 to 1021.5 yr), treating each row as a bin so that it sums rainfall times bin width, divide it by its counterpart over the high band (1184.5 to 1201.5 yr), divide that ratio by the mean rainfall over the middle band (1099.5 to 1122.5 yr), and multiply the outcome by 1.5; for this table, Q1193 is 0.012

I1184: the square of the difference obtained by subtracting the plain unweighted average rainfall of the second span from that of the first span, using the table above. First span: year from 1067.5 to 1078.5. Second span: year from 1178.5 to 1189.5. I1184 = 1316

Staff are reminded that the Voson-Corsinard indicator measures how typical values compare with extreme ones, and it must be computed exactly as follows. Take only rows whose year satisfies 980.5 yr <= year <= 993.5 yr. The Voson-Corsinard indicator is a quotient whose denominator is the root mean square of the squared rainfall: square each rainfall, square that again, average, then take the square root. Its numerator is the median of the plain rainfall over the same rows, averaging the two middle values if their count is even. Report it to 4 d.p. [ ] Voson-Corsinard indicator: 0.0089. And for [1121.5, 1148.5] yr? 0.0075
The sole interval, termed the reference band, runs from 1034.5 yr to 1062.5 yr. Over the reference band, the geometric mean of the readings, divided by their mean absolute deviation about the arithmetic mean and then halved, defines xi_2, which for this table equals 12.3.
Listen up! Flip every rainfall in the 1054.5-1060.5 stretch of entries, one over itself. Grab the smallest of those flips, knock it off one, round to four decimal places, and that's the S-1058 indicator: 0.9916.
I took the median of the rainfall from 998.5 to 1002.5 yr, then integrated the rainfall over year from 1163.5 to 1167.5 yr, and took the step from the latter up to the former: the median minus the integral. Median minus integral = -481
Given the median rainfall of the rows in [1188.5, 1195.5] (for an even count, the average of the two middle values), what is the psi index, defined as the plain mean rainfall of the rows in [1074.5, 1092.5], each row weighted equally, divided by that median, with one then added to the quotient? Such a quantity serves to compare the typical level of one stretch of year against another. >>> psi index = 1.74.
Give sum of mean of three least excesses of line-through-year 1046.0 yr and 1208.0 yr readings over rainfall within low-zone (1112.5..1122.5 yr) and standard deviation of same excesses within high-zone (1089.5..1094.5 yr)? -6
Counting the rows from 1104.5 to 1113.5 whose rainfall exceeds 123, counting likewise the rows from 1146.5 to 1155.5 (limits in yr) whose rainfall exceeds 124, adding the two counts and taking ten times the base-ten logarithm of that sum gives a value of 11.1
